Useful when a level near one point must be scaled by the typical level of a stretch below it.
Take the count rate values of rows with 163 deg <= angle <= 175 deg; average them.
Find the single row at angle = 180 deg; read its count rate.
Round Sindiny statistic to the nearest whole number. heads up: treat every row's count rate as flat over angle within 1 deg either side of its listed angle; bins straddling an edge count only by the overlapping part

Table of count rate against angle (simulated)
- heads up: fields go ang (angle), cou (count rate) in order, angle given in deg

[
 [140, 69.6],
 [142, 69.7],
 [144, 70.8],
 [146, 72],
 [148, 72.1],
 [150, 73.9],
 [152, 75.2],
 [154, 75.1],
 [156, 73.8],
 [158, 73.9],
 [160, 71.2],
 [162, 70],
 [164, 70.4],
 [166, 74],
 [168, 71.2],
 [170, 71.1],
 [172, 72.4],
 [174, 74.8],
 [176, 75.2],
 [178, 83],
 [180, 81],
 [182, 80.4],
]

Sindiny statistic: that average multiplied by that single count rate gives 5858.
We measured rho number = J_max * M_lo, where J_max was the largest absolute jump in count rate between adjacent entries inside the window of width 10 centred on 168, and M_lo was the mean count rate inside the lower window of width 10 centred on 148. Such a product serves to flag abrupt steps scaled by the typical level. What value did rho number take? 262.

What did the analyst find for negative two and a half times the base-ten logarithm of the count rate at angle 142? -4.61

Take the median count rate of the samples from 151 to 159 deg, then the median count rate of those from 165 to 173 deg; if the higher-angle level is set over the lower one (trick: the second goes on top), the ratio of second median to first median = 0.96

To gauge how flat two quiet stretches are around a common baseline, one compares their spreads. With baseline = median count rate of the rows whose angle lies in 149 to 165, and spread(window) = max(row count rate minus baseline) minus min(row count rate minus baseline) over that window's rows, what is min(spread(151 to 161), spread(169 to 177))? 4.0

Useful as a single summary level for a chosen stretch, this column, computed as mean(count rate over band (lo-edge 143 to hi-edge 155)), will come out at 73.2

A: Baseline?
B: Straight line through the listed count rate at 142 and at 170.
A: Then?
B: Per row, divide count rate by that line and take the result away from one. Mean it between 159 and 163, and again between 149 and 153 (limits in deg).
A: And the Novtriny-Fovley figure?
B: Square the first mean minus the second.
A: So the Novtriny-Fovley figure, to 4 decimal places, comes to 0.0040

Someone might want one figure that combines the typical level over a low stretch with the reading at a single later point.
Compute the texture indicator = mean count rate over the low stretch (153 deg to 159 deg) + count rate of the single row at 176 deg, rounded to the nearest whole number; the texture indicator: 149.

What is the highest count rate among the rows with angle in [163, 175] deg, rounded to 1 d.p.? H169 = 74.8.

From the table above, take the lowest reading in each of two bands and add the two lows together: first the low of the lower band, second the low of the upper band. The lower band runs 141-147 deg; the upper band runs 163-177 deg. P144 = 140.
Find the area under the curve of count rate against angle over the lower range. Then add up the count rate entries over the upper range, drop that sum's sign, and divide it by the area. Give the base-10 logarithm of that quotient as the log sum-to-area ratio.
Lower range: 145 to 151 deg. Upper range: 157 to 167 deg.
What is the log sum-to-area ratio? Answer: -0.1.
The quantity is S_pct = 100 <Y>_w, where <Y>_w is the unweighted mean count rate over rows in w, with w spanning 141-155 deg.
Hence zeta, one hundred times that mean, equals 7269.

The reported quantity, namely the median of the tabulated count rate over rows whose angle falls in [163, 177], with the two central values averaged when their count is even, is 72.4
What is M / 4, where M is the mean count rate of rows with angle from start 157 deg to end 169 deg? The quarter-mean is 17.9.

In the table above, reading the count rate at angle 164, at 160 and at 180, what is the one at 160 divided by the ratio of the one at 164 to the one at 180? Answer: 82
